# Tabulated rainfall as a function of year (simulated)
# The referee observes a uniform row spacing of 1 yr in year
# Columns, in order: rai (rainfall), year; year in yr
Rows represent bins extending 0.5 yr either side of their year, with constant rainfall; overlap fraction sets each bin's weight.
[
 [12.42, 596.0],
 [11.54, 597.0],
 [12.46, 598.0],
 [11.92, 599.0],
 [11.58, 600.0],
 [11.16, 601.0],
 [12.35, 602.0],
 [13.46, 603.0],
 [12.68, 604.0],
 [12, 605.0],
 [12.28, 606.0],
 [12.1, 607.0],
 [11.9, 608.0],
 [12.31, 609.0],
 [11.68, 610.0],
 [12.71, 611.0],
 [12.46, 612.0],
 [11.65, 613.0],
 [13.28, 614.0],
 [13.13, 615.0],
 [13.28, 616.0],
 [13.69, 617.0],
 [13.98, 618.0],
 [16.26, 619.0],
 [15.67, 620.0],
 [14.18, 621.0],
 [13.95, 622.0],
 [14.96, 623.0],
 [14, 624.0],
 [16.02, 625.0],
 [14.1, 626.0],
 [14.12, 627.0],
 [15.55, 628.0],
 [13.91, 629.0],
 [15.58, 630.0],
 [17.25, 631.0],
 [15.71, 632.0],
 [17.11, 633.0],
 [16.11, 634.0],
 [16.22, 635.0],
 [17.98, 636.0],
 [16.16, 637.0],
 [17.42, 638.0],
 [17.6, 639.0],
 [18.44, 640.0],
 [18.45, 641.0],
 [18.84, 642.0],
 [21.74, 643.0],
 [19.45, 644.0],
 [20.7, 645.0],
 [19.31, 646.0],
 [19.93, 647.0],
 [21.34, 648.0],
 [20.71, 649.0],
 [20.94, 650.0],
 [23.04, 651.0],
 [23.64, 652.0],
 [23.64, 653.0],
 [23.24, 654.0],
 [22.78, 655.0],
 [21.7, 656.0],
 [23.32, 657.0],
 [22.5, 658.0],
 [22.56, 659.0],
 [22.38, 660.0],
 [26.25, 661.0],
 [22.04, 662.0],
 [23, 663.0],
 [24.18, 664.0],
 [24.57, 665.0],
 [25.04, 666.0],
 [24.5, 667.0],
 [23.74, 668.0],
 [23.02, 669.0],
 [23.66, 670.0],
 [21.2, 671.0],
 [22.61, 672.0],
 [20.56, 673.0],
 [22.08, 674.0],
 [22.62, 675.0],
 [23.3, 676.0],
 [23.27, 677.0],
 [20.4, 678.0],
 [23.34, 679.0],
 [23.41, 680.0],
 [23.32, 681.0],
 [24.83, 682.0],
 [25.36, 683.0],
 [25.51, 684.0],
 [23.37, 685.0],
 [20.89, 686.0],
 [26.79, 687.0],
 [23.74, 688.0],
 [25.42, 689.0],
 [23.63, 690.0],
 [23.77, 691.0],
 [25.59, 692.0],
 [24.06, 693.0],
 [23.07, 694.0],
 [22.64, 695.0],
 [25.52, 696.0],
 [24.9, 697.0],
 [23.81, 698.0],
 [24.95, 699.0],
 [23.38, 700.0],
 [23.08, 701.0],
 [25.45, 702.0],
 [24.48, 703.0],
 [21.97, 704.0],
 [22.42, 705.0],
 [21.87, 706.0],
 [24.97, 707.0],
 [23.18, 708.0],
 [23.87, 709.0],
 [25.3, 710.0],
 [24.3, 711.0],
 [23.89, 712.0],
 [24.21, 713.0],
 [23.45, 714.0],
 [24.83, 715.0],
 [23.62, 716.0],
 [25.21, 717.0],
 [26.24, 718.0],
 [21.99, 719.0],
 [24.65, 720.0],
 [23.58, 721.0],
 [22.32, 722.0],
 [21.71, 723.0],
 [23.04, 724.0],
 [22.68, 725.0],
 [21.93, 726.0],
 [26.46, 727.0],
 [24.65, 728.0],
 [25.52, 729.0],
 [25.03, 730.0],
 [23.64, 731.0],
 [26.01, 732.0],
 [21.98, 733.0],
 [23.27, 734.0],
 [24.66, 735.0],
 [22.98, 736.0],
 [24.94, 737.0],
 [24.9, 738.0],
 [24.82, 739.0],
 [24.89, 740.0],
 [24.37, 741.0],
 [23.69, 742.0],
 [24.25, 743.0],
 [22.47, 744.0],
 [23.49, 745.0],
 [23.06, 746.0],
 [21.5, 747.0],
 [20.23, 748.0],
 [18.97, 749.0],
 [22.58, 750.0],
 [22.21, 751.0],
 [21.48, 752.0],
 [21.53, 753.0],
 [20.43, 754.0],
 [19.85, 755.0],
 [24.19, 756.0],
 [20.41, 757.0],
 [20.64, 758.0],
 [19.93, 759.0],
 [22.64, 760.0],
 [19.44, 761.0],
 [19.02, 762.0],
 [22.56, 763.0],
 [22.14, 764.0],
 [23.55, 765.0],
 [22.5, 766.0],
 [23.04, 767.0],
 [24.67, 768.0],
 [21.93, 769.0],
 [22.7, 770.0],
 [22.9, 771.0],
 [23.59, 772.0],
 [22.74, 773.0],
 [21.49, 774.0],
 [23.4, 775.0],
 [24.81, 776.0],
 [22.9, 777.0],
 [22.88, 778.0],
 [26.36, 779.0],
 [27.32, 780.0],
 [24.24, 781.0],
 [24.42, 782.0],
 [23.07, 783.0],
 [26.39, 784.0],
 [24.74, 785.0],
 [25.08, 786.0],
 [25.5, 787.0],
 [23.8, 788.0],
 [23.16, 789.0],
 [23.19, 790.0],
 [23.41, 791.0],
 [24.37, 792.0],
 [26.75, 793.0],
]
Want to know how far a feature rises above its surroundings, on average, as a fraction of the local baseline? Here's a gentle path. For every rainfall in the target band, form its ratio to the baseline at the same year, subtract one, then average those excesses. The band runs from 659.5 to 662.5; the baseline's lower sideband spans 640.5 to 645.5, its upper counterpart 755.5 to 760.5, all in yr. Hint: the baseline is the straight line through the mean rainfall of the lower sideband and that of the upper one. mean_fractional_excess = 0.172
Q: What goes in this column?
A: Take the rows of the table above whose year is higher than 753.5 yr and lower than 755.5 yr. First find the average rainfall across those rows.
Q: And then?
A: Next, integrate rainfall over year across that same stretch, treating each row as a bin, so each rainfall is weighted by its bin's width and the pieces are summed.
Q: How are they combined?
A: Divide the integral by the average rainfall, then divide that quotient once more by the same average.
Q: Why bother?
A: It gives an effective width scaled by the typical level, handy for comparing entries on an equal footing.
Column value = 0.099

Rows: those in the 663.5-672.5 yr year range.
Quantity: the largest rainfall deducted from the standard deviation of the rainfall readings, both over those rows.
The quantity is -24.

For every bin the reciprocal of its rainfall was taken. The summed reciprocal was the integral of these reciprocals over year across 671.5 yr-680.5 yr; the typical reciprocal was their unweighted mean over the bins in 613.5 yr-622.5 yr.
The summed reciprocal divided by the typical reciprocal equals 5.7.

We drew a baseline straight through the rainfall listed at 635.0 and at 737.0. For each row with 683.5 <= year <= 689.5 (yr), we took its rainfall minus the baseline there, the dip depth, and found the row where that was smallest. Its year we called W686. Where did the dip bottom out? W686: 686.0 yr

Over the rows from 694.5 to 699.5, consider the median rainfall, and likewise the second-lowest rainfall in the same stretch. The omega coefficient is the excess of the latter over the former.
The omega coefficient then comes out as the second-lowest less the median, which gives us -1.1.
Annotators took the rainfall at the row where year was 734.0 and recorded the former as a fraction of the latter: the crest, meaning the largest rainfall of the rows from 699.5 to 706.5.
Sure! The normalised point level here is 0.914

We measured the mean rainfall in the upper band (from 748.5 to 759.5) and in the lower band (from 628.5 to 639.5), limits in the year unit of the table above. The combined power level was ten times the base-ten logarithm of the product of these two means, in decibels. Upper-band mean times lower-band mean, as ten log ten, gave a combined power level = 25.4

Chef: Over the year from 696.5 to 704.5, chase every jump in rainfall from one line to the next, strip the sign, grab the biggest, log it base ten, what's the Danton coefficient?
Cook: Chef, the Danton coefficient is 0.40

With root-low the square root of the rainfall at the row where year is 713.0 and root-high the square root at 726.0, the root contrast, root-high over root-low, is 0.95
